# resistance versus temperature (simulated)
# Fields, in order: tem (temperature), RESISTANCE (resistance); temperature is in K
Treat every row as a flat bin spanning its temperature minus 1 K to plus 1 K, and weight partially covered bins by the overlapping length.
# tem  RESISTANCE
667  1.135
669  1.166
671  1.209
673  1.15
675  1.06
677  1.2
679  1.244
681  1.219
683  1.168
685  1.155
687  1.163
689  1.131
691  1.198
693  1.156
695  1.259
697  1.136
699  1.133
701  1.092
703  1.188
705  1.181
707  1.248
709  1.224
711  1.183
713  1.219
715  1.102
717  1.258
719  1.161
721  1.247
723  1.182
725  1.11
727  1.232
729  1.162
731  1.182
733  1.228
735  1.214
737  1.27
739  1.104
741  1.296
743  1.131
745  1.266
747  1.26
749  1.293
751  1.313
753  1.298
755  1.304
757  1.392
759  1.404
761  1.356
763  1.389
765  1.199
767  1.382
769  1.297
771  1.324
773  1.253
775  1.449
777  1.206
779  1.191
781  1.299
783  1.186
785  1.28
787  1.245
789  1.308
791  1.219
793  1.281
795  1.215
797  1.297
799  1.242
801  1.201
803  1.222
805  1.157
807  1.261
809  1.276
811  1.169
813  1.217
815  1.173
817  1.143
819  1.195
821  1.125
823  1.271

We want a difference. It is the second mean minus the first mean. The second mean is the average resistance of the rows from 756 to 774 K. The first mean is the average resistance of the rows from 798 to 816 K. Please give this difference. 0.12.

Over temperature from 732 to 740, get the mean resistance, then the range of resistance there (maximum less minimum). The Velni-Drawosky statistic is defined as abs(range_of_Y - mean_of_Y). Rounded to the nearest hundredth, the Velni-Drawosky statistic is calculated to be 1.04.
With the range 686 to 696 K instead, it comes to 1.05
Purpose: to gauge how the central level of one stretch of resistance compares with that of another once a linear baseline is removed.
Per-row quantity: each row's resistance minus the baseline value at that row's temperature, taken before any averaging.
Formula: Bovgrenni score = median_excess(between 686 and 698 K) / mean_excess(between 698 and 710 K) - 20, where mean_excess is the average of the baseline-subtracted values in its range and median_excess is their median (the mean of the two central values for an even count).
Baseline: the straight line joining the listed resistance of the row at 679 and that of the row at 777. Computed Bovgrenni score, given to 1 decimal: -18.6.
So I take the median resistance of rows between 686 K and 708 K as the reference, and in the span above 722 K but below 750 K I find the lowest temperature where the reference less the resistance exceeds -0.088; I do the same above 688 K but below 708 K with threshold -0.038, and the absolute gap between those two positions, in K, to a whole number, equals 34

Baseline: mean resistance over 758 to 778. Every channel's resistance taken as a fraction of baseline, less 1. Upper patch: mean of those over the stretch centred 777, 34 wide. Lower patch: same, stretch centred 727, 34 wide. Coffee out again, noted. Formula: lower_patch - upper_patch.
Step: -0.070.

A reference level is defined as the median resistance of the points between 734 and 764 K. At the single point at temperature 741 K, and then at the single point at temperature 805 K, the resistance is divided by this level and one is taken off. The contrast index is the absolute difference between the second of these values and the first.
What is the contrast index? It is 0.11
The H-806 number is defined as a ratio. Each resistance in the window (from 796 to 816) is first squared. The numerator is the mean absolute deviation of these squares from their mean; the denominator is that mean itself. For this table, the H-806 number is 0.062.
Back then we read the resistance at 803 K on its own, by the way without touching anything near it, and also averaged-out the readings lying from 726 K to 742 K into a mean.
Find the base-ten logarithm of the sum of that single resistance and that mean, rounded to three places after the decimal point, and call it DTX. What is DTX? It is 0.386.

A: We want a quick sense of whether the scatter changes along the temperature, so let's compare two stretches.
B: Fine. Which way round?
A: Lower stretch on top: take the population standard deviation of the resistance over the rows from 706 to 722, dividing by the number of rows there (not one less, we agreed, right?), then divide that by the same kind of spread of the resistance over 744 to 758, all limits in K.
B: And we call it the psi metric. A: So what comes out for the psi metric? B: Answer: 1.24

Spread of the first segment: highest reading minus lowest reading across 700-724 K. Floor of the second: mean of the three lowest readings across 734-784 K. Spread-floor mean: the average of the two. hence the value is 0.65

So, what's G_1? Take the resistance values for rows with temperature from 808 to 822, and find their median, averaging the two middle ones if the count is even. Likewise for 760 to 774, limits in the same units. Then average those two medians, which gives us 1.25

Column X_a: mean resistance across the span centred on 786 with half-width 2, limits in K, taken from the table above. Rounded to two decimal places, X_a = 1.26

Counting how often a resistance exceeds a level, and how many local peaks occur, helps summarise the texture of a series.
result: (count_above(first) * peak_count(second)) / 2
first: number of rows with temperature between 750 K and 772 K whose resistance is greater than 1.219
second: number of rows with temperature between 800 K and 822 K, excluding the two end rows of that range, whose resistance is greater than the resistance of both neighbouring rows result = 20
